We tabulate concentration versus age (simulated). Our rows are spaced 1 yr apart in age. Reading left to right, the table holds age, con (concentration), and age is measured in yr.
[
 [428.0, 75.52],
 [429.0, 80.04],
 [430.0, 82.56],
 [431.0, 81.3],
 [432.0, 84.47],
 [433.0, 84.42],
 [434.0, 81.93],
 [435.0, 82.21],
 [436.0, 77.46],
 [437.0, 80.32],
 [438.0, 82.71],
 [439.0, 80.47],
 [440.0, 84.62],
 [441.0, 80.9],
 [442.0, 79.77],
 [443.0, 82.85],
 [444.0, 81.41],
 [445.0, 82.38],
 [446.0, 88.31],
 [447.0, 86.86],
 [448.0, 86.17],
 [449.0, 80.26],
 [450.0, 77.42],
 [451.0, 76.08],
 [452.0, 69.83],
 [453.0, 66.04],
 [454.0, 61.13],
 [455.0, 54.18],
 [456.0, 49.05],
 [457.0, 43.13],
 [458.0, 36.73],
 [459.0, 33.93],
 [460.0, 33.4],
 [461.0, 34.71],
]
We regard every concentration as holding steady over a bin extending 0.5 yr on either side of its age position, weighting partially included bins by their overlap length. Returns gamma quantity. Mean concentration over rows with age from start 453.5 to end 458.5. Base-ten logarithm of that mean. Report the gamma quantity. 1.689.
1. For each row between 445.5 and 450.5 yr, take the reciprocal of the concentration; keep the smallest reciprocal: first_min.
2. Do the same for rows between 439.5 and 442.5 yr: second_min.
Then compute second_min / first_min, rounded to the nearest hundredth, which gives 1.04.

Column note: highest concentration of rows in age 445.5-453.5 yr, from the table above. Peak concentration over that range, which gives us 88.31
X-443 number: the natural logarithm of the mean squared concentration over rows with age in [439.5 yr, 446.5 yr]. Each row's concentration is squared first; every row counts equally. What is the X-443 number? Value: 8.84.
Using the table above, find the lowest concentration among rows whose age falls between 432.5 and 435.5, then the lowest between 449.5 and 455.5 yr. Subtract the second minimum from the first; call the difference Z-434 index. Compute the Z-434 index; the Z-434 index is 28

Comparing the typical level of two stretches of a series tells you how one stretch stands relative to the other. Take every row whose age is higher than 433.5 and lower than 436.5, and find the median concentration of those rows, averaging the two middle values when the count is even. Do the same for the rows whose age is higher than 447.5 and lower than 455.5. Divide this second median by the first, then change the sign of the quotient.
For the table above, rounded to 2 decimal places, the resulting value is -0.89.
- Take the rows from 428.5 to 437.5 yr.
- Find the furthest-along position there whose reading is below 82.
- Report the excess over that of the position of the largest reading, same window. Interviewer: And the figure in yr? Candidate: -5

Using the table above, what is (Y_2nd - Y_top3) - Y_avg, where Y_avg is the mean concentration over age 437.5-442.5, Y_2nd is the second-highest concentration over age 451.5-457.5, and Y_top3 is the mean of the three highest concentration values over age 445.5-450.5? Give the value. -103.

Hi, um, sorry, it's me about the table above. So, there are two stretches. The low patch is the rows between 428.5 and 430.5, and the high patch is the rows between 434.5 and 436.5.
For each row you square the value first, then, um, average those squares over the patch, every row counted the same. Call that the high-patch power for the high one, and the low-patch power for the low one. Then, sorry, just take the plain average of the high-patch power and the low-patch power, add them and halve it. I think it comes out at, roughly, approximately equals 6495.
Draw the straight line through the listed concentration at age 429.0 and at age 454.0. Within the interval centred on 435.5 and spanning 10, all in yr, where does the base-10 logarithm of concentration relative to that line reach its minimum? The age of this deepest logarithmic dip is 431.0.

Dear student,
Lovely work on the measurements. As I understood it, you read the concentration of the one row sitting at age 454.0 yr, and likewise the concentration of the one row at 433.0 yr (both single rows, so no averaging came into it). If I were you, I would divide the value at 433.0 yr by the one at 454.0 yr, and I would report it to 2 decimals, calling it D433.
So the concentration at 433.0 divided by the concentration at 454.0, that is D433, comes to 1.38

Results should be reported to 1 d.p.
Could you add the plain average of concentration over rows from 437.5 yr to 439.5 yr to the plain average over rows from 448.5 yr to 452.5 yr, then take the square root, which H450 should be 12.5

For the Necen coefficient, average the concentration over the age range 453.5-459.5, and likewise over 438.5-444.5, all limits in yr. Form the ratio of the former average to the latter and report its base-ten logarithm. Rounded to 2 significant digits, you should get -0.25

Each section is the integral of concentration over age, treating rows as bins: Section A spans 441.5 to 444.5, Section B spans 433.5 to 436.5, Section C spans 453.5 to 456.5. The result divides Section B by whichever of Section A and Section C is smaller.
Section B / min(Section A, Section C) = 1.47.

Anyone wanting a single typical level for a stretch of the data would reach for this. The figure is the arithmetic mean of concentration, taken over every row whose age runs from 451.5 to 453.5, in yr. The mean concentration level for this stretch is 67.9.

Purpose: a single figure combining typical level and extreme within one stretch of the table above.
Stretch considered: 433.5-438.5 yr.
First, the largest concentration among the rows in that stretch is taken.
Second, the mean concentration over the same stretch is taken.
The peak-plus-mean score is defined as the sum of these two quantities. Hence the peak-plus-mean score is 164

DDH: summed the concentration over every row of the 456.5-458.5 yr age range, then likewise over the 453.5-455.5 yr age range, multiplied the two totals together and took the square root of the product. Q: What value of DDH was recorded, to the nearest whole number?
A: 96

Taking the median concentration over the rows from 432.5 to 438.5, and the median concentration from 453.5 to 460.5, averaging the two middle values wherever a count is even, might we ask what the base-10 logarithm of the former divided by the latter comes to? 0.28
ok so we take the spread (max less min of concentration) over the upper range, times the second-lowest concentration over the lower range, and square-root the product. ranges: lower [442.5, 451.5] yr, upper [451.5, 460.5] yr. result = 53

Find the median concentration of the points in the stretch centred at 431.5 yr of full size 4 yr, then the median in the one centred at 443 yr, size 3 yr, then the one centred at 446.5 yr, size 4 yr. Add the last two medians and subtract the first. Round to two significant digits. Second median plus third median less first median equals 84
